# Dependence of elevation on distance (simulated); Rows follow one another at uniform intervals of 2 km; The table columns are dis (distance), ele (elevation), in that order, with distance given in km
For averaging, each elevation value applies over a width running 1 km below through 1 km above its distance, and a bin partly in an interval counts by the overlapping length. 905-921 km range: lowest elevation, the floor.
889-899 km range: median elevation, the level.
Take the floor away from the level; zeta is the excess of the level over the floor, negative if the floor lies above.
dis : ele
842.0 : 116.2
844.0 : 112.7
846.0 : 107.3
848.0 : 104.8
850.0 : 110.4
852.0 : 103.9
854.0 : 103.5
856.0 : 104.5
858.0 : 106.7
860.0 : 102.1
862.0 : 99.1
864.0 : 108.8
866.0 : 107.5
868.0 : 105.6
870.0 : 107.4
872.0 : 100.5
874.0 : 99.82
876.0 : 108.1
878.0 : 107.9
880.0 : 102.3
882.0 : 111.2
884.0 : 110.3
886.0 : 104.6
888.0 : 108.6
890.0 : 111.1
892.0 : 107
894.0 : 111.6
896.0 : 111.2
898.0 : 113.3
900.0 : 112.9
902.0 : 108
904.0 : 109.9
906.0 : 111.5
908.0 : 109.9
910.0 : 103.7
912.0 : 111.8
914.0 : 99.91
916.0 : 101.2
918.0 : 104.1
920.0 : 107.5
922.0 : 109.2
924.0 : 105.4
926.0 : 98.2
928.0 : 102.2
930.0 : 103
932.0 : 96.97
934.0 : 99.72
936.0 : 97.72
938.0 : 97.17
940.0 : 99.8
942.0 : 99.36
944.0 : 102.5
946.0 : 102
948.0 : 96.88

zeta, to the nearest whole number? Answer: 11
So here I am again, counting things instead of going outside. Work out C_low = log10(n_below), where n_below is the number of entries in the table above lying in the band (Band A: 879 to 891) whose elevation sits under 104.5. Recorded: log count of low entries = 0.00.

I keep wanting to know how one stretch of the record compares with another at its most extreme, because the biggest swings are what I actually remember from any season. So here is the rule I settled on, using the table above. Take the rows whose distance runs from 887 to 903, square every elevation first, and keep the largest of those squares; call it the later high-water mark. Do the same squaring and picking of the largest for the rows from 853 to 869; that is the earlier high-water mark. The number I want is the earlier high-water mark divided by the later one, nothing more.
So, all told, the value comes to 0.92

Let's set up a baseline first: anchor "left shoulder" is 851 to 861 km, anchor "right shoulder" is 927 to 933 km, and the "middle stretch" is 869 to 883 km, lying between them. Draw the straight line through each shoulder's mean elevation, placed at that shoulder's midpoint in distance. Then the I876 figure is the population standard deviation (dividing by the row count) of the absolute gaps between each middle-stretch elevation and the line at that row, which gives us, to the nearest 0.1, 2.1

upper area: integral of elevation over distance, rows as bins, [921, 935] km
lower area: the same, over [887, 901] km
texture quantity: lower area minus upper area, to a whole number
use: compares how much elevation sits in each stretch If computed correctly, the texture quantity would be 122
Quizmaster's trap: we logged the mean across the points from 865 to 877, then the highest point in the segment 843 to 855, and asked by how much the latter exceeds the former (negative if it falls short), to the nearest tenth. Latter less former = 7.9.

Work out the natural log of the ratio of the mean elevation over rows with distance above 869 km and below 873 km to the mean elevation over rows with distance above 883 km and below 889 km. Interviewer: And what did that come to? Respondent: -0.04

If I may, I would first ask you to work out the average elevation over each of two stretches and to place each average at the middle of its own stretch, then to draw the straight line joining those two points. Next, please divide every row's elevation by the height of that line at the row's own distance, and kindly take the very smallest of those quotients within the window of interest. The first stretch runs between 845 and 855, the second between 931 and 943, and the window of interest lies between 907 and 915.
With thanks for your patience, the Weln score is 0.99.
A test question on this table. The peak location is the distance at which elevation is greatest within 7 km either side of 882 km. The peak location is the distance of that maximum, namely 882.0 km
